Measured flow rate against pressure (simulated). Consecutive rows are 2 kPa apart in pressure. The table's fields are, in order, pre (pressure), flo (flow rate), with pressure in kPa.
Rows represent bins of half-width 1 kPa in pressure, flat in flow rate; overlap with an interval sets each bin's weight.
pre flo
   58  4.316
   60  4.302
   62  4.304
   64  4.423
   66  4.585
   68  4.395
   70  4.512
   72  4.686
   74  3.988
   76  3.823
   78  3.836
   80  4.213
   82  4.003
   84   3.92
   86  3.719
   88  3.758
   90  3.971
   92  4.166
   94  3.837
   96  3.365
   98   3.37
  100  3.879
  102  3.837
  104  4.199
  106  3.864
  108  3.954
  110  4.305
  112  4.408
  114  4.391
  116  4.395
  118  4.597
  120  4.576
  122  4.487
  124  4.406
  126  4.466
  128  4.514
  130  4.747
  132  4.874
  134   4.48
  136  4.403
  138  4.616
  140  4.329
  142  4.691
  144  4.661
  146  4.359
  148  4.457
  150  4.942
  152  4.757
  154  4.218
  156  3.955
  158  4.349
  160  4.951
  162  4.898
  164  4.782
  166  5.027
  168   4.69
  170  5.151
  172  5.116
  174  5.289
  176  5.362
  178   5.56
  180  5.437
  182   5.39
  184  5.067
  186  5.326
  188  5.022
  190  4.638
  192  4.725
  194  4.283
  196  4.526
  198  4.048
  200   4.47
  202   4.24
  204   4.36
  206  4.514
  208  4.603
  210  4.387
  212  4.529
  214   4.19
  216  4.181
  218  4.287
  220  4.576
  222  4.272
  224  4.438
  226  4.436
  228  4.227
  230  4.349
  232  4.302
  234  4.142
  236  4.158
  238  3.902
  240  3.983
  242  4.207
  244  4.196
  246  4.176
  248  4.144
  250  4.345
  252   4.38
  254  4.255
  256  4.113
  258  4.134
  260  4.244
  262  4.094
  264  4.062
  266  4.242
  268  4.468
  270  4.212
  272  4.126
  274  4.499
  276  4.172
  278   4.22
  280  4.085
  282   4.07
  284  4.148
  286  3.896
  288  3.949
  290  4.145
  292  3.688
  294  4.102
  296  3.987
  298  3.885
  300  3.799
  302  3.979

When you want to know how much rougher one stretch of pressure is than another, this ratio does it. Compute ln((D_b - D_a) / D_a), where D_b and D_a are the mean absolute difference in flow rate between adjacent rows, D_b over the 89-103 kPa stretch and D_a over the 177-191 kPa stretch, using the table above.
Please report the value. -2.6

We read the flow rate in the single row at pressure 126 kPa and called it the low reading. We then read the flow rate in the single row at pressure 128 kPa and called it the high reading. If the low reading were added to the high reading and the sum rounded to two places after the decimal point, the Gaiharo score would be 8.98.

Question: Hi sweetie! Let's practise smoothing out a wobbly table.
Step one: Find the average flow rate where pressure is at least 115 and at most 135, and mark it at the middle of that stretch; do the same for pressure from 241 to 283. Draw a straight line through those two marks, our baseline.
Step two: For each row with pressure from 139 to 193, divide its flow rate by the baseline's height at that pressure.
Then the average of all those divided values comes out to 1.092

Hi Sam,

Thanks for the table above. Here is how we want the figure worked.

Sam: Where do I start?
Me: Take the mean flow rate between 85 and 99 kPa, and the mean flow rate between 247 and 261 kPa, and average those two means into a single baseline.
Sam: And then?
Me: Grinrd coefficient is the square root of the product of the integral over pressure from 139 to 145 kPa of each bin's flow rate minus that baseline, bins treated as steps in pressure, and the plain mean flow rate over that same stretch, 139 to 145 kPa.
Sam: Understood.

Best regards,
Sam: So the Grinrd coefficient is 3.96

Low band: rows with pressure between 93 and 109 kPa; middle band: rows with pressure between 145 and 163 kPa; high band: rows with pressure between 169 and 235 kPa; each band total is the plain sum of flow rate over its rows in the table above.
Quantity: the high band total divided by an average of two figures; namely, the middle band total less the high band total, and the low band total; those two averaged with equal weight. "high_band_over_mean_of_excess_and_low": -3.7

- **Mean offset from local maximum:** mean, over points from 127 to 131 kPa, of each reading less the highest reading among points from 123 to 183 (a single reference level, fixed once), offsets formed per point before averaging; -0.93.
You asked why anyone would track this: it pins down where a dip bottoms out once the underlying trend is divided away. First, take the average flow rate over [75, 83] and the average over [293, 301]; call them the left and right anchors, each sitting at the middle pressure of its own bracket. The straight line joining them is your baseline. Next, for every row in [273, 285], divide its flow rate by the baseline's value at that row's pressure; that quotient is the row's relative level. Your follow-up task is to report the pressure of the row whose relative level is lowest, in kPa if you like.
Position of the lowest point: 282 kPa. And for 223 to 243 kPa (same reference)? 238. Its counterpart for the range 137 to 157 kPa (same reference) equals 156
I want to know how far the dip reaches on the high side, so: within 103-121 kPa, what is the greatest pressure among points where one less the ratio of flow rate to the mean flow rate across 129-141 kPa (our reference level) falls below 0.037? 120 kPa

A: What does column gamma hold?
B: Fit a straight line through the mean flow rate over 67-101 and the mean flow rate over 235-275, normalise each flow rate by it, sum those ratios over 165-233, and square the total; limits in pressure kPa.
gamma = 1490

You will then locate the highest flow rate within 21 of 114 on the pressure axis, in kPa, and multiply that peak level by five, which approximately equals 24.4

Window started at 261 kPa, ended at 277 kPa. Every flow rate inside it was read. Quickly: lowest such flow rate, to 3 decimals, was 4.062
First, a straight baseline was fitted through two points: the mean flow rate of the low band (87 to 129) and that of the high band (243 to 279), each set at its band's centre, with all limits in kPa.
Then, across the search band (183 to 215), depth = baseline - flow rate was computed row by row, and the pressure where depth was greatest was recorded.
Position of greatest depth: 198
